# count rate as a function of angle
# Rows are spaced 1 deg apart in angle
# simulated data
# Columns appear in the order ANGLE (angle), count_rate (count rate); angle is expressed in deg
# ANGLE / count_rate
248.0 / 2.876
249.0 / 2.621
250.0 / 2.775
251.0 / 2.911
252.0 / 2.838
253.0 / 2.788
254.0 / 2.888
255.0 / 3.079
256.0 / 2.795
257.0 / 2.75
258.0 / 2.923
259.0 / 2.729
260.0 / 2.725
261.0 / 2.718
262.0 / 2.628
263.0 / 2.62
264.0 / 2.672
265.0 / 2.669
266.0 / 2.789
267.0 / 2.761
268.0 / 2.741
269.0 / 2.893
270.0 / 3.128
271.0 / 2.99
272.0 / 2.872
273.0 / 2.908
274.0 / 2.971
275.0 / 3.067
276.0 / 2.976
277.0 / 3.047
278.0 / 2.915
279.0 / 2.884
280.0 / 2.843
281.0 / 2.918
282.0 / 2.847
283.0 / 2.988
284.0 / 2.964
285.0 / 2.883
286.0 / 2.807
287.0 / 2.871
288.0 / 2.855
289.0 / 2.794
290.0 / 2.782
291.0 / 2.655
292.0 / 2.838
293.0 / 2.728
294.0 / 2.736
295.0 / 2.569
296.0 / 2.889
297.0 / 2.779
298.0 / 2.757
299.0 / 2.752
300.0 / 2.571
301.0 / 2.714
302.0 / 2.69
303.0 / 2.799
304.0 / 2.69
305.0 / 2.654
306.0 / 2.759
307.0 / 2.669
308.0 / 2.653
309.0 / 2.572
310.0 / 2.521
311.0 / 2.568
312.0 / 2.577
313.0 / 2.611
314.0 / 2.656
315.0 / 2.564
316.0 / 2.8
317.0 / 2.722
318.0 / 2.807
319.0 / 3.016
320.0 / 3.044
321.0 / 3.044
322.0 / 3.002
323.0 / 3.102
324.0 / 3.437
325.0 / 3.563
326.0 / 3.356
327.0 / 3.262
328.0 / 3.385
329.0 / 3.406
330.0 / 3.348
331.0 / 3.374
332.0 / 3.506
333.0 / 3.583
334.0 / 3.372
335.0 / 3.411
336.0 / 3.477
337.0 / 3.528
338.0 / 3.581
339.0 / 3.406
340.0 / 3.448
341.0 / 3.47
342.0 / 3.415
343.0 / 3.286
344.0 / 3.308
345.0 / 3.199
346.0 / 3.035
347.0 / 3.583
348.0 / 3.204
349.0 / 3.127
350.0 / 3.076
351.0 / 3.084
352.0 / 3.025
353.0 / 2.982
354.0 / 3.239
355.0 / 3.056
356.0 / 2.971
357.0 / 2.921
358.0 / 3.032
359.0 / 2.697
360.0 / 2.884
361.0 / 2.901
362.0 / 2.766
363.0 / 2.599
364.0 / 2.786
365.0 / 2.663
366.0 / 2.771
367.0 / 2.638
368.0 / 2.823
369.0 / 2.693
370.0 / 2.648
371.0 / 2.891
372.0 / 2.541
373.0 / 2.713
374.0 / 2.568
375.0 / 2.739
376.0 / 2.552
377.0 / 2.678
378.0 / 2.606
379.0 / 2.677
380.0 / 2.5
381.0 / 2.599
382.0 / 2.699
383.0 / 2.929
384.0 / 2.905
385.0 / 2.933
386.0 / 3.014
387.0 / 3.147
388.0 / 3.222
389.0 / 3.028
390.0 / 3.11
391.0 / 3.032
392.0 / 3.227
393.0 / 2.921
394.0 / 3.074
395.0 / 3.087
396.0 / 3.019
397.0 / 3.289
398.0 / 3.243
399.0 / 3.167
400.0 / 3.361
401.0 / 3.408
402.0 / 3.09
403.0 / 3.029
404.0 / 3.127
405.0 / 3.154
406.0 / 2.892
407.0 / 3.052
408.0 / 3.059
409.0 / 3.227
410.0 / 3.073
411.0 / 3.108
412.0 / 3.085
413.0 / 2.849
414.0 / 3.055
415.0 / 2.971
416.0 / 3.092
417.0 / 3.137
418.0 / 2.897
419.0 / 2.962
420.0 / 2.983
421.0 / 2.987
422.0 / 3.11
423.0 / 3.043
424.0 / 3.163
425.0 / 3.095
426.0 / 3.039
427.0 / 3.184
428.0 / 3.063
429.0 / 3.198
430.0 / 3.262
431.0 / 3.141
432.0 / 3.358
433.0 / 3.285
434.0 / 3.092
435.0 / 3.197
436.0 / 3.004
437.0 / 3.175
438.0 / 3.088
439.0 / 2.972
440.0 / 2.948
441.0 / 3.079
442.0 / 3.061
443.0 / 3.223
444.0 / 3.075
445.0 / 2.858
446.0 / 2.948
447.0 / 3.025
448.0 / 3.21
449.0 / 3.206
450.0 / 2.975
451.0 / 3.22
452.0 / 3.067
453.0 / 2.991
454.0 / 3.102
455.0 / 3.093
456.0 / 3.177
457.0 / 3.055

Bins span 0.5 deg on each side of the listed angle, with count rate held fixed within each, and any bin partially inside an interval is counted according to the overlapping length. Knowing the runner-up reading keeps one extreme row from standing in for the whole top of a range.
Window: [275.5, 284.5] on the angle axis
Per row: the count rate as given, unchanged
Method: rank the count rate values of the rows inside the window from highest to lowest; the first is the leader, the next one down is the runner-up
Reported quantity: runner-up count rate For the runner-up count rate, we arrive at 2.988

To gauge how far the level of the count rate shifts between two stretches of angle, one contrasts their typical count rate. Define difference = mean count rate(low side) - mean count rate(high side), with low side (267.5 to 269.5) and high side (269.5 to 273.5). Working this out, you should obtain -0.2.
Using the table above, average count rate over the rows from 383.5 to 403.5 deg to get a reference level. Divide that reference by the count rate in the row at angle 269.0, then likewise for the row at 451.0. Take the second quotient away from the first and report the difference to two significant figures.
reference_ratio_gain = 0.11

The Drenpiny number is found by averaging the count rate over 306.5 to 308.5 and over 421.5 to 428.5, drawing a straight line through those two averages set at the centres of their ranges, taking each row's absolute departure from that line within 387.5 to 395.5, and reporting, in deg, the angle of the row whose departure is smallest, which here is 393.0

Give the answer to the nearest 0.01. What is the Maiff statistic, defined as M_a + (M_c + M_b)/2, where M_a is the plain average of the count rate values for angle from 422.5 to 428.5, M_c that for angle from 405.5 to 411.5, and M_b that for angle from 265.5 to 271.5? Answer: 6.07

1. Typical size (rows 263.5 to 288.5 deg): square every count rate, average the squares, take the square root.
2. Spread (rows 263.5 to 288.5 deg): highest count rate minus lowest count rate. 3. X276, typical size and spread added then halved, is 1.68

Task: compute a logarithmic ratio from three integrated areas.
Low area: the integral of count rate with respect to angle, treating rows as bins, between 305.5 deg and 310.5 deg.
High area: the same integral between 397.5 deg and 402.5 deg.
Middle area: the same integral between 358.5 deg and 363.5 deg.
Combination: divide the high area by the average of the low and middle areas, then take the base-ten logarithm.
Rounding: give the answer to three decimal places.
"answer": 0.081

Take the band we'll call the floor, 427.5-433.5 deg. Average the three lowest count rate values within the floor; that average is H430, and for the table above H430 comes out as 3.13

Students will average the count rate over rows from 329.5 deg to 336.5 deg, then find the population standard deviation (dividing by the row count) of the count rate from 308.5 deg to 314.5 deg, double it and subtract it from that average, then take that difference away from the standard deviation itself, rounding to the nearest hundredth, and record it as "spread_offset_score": -3.31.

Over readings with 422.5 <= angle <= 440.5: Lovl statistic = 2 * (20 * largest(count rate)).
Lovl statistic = 134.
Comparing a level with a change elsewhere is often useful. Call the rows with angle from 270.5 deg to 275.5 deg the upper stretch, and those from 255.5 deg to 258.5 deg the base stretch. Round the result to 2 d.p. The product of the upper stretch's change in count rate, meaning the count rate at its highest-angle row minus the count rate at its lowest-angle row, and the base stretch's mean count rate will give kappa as 0.22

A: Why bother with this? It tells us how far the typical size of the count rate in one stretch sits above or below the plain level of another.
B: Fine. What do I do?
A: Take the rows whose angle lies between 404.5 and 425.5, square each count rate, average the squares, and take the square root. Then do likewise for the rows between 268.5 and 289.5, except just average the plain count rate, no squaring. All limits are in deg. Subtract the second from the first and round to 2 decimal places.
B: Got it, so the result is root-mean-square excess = 0.12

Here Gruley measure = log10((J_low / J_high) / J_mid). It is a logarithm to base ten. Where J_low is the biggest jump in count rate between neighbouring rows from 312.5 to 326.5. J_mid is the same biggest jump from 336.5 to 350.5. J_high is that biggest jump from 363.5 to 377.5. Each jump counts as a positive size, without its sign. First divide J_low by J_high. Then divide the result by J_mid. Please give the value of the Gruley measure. 0.24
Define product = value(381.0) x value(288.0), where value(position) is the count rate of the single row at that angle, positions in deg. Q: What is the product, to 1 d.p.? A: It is 7.4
